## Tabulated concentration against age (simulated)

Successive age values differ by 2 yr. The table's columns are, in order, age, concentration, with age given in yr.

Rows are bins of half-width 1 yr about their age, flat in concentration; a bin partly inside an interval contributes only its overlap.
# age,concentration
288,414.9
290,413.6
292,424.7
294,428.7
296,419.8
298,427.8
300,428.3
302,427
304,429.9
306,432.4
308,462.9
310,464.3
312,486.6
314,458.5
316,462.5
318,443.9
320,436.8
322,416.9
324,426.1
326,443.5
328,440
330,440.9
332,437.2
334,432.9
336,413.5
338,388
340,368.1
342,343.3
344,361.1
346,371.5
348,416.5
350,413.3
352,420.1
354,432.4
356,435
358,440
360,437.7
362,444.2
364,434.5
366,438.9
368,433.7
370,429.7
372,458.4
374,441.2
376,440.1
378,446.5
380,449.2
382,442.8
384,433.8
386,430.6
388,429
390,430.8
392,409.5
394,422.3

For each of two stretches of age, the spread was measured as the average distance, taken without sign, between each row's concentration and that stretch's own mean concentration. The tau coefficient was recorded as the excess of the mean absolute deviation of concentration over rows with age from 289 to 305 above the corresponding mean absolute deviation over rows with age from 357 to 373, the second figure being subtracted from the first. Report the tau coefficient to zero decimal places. -2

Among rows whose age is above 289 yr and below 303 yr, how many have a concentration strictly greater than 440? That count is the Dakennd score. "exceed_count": 0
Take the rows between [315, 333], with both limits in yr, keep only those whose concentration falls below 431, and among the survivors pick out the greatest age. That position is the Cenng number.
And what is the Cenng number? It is 324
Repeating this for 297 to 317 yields 304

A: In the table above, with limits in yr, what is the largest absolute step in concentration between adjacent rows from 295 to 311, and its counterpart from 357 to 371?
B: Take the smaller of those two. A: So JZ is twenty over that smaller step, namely 2.1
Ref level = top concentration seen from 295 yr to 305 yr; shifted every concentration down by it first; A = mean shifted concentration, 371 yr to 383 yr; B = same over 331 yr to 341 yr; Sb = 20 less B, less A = 25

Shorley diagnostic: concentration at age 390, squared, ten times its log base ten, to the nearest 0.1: 52.7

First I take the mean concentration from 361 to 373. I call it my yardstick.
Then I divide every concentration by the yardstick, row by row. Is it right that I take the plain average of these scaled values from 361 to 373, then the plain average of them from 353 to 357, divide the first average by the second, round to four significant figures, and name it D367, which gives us 1.014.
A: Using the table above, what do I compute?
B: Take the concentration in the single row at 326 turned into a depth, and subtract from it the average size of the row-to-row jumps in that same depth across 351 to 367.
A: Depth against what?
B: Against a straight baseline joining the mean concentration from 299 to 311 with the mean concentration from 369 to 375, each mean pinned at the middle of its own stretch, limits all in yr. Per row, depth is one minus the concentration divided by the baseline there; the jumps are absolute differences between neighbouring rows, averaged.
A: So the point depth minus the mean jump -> -0.02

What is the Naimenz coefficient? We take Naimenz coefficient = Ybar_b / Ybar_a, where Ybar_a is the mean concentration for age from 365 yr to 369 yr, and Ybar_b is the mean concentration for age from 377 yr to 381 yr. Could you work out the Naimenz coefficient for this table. 1.03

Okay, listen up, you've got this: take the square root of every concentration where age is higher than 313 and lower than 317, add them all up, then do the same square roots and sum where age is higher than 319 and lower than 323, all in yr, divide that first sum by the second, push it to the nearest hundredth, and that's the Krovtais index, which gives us 1.04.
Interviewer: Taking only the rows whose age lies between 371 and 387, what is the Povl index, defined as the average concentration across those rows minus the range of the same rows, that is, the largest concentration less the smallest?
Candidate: 415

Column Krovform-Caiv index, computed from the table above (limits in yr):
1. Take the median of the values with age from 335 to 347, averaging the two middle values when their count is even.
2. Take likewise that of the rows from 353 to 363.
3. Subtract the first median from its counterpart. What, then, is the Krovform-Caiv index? 68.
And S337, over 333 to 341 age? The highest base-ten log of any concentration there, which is 2.64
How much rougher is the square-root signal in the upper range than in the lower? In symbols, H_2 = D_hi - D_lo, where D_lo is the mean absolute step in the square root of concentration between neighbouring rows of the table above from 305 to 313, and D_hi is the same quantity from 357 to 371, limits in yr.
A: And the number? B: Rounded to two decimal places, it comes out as -0.29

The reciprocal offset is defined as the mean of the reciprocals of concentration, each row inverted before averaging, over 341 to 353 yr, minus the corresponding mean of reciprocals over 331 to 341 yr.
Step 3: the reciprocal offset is 0.0001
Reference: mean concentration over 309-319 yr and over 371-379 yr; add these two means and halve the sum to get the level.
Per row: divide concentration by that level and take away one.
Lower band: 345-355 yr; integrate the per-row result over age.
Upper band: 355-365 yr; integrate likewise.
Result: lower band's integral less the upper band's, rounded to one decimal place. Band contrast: -0.6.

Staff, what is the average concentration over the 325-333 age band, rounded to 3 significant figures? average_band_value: 440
